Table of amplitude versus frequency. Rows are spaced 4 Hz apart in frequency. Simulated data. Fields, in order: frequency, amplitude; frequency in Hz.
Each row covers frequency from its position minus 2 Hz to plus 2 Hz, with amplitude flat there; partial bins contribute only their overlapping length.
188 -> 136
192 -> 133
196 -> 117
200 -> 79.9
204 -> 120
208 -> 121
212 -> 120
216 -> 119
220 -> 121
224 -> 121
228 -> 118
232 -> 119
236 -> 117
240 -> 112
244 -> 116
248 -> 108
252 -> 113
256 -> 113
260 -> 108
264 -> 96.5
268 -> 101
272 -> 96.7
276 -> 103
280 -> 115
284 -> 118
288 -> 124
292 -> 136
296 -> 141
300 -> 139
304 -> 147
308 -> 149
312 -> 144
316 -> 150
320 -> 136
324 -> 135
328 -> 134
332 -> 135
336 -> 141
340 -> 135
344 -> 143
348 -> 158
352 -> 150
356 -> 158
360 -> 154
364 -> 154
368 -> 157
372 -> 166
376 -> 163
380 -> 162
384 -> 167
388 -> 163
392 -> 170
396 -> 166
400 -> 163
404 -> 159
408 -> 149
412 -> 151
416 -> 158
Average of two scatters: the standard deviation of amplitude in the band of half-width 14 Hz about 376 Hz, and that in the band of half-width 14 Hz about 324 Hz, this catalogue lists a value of 5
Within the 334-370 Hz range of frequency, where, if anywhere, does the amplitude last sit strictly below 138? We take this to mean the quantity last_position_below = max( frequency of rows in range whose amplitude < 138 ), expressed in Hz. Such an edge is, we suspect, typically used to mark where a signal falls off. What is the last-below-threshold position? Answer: 340 Hz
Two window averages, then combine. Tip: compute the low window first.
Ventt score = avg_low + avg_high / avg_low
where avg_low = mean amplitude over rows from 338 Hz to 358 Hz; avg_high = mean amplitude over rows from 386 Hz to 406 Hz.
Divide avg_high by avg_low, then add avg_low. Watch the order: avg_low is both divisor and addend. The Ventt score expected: 150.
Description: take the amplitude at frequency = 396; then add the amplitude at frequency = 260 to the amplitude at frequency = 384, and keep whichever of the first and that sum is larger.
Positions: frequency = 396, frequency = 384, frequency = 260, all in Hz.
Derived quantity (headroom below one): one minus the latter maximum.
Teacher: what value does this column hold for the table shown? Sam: -274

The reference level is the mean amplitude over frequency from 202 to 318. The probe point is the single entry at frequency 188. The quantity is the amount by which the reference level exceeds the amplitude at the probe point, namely -15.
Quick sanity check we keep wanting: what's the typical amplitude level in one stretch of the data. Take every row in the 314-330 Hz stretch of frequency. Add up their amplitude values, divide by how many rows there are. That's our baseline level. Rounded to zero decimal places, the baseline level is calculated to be 139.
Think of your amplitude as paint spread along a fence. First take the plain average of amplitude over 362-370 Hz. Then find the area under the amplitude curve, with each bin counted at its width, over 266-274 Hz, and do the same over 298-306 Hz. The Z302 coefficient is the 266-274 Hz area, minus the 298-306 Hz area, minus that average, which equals -509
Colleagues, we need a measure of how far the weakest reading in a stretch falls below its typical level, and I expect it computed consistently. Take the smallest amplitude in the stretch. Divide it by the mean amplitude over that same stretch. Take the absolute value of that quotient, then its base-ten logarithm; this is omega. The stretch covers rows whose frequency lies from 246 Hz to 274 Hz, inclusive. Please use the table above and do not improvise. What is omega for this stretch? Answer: -0.037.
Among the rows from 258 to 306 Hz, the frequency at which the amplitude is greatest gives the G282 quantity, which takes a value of 304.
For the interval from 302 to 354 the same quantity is 348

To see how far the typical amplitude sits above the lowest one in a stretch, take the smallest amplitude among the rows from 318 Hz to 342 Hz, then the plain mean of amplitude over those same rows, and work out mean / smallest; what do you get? 1.01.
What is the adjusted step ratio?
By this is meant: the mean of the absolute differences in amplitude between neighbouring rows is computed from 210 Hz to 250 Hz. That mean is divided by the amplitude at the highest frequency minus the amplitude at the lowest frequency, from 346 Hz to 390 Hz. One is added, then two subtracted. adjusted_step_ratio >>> -0.4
